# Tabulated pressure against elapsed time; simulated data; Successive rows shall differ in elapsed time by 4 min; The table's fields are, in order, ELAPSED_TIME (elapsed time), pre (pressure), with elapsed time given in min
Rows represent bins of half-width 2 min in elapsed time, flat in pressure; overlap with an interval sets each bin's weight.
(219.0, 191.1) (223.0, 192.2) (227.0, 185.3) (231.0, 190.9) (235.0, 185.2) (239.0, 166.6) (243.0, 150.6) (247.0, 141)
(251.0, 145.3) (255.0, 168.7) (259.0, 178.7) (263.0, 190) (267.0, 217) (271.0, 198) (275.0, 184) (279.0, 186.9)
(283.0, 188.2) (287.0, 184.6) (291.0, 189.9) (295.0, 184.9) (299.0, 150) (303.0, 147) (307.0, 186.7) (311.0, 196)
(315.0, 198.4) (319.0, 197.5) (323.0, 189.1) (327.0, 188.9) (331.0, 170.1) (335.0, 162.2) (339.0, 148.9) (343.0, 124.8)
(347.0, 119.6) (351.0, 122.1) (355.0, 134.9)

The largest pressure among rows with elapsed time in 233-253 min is 185.2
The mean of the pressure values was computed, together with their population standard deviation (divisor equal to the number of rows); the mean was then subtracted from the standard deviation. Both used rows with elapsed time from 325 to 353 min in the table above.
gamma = -123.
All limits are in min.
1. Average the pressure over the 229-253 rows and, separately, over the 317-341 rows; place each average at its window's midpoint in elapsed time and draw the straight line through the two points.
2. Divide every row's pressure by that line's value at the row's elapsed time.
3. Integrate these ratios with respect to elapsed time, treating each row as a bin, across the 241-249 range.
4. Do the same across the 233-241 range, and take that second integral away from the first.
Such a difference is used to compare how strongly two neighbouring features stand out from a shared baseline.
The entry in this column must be -1.5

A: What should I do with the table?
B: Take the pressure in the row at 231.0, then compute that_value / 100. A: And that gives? 1.91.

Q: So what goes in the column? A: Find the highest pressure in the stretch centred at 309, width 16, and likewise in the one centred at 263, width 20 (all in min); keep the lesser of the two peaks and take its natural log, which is 5.29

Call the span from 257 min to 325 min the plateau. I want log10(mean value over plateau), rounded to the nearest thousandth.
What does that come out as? 2.270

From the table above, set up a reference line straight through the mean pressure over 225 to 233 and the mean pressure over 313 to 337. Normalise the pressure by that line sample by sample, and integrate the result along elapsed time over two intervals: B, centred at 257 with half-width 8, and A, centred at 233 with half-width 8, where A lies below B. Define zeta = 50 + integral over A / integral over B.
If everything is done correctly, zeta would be 51.1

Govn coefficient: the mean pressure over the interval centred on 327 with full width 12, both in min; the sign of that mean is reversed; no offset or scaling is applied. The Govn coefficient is -183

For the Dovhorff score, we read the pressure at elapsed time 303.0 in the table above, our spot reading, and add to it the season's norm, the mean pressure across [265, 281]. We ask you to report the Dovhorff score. 343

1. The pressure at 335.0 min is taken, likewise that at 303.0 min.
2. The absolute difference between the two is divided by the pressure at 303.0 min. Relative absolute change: 0.10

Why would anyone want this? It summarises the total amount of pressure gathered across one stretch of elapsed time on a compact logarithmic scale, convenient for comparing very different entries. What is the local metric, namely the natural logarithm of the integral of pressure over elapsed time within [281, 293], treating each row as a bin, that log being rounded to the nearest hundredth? 7.72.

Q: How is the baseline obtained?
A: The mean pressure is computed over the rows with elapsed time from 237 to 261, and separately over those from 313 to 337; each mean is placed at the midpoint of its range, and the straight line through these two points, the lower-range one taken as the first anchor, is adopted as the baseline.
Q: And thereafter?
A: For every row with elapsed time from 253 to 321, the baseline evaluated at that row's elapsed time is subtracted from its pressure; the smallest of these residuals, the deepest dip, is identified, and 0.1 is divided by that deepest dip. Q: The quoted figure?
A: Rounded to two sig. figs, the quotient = -0.0033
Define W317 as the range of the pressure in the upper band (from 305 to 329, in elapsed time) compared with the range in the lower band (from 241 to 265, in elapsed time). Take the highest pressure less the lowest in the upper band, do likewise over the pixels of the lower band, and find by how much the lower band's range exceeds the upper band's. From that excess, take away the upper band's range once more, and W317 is 26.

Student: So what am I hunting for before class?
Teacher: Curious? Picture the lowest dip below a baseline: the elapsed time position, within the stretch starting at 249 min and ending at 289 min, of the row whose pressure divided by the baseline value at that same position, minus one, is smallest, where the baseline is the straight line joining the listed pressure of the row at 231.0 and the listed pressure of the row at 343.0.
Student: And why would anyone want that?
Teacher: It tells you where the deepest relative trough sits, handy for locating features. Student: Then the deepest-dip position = 251.0 min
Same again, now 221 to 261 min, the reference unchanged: 247.0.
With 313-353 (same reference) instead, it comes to 347.0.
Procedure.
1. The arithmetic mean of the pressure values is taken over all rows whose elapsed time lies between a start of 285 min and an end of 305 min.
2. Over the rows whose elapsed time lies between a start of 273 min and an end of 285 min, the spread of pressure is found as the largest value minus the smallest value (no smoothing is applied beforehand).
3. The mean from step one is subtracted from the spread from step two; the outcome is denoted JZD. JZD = -167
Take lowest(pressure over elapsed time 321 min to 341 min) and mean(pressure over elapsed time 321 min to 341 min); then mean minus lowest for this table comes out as 23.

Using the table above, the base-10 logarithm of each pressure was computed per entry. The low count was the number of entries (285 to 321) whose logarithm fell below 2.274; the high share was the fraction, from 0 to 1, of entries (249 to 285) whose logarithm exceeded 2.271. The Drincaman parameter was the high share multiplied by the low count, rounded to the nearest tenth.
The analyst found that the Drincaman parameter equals 2.8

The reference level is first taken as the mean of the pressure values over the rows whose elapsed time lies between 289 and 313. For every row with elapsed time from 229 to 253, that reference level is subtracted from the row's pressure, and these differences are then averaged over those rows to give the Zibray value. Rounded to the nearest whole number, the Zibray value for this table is -12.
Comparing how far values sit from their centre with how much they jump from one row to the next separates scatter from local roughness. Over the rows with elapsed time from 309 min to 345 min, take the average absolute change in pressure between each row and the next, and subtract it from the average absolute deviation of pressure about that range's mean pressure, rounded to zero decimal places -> 11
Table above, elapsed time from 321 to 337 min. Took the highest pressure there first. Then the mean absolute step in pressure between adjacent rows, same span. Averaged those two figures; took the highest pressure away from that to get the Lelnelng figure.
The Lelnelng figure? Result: -90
